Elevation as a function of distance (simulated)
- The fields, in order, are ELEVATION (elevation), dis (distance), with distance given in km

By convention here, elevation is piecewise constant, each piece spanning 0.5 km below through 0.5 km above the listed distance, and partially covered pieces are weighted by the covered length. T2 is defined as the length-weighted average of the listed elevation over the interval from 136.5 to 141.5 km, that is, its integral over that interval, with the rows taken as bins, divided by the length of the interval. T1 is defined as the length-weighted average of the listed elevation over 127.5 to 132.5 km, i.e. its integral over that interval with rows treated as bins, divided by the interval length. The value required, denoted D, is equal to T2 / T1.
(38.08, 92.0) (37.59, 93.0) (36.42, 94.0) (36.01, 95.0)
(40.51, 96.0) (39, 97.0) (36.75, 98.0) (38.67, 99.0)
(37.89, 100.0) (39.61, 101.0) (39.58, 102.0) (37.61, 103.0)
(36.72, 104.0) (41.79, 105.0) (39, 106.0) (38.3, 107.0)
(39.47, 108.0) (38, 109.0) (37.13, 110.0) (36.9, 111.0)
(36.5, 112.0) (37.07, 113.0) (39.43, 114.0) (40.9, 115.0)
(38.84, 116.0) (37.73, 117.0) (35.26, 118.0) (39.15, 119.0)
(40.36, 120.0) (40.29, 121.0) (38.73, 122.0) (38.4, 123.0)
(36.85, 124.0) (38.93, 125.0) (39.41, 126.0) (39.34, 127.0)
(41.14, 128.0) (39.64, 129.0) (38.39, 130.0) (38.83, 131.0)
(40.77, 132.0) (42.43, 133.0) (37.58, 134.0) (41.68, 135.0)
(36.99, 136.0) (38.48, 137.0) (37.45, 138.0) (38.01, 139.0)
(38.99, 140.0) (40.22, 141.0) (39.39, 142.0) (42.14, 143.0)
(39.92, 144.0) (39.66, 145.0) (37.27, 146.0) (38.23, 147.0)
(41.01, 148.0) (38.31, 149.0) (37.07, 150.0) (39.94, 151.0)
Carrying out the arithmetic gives 0.97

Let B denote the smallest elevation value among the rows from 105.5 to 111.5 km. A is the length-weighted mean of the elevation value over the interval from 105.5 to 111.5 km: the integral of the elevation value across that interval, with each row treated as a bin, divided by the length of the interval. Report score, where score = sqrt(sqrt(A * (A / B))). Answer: 2.506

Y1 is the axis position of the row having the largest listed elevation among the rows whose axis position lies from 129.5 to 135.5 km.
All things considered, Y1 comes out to 133.0 km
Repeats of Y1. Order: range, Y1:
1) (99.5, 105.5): 105.0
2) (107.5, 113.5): 108.0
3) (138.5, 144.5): 143.0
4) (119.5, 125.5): 120.0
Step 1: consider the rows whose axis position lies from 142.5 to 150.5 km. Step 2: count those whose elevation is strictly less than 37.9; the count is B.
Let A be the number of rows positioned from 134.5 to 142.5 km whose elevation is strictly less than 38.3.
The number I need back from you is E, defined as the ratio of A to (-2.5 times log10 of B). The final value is -4.0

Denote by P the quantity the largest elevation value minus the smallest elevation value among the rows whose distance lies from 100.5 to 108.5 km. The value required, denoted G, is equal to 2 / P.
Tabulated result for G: 0.39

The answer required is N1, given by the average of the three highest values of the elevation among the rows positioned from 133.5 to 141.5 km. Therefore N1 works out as 40.30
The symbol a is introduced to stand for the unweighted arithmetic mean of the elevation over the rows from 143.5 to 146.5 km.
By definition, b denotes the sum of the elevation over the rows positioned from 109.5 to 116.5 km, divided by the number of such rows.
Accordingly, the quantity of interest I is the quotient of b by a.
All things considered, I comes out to 0.98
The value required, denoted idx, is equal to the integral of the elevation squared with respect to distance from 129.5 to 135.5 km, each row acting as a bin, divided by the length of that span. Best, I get 1599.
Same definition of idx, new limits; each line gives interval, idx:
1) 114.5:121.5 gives 1519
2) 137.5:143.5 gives 1552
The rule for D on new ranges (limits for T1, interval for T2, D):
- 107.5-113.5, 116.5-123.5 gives 1.03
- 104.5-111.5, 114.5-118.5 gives 0.99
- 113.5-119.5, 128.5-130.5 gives 1.01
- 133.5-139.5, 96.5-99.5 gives 0.99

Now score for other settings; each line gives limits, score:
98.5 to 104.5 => 2.516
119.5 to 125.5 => 2.532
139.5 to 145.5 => 2.533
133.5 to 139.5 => 2.512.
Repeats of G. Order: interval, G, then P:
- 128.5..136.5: 0.37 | 5.4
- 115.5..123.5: 0.39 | 5.1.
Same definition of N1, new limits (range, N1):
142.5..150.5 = 41.02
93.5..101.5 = 39.71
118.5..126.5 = 40.02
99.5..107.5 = 40.33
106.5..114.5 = 39.07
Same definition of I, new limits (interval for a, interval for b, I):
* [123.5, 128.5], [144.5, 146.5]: 0.98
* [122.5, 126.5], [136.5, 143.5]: 1.02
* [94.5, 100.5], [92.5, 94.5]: 0.97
